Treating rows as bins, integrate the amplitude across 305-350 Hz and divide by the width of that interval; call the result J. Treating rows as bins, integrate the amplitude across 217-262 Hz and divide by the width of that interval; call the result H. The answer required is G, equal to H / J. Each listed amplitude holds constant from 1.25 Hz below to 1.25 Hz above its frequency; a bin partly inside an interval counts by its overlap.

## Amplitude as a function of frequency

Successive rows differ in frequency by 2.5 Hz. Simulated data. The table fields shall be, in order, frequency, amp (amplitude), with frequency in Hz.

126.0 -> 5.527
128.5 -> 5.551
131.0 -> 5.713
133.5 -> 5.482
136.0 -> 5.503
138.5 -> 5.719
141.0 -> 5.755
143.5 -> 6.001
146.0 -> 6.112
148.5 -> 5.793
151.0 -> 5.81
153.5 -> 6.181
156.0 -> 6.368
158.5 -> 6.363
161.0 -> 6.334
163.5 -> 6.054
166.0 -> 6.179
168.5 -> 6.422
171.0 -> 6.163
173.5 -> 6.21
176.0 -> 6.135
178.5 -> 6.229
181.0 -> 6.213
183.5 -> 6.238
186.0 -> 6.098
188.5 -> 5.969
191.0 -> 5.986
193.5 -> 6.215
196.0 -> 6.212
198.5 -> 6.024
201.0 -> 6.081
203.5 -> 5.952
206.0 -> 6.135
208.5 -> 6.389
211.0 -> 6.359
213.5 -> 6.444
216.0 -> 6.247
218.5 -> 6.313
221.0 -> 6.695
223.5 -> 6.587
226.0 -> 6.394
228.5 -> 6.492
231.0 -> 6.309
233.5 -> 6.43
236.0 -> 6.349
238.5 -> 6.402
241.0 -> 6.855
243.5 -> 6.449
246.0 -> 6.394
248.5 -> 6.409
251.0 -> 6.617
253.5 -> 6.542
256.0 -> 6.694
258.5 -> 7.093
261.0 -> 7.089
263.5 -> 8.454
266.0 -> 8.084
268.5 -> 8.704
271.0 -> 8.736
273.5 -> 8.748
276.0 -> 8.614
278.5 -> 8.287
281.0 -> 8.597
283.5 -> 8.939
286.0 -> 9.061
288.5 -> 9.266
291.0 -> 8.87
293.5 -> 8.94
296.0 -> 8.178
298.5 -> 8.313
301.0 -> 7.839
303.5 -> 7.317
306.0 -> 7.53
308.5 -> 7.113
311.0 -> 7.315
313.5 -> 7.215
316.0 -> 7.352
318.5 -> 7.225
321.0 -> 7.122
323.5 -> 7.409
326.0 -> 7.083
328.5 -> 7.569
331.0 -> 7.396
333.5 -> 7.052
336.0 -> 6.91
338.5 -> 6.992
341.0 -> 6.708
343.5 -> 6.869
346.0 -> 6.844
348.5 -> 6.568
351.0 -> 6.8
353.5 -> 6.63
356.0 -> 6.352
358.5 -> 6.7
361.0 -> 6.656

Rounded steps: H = 6.6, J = 7.12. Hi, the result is 0.92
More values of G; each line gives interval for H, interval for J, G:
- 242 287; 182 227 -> 1.24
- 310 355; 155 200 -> 1.14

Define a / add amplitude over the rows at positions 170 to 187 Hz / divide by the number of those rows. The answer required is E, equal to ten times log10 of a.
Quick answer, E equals 7.9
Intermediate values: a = 6.2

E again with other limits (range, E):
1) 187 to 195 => 7.8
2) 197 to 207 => 7.8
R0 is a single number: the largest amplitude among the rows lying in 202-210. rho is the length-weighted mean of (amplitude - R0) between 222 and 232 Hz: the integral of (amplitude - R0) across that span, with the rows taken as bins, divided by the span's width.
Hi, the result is 0.1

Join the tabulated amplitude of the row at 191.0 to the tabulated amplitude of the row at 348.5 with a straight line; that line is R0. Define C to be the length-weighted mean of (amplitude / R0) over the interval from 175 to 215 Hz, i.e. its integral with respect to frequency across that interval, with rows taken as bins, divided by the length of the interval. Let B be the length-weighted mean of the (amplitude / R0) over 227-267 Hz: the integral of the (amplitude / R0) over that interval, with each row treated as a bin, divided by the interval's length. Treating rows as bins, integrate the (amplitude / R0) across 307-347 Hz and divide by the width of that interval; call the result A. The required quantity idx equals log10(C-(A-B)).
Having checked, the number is 0.01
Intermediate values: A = 1.10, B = 1.09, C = 1.03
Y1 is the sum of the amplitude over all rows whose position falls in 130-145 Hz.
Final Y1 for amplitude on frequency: 34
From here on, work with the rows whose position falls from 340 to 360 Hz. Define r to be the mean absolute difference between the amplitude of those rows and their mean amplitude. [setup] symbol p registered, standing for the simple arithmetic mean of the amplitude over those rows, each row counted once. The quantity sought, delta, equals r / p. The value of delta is 0.019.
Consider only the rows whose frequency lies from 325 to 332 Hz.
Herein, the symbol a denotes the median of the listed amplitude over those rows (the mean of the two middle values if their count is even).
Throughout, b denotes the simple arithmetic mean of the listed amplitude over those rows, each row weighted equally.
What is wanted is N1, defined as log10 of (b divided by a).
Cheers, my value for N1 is -0.0027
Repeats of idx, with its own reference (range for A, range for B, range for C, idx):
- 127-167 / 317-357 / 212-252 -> 0.04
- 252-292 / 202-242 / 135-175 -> -0.11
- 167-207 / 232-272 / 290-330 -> 0.11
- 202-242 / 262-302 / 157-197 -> 0.13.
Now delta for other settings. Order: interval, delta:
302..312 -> 0.014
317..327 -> 0.015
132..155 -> 0.032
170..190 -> 0.011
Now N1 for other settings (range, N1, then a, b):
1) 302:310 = 0.0002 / 7.32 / 7.3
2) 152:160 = -0.0040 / 6.36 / 6.3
